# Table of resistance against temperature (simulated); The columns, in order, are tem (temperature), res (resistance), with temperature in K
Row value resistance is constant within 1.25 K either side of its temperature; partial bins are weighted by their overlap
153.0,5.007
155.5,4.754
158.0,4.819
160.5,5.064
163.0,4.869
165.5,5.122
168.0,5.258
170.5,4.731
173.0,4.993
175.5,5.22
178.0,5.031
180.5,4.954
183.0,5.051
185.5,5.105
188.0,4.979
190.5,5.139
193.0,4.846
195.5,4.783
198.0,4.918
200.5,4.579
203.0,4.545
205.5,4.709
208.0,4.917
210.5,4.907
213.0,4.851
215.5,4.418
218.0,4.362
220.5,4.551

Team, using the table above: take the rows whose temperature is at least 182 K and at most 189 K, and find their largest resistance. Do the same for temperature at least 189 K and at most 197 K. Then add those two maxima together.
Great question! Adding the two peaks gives 10.24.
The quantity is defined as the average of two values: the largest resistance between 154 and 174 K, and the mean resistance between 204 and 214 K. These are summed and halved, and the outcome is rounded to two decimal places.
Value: 5.05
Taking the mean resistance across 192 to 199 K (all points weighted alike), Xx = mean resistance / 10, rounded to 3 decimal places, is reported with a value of 0.485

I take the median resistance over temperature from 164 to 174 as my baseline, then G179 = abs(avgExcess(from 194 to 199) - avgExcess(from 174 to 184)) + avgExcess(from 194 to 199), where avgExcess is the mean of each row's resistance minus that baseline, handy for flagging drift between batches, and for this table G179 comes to 0.01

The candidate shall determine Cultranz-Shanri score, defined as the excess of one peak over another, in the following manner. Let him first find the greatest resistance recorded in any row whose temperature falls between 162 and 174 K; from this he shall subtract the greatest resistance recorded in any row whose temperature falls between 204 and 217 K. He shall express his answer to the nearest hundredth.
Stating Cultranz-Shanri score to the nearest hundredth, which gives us 0.34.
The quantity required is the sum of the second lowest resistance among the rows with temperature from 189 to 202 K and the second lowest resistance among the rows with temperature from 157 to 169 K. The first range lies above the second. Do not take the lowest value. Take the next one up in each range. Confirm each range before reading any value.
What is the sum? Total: 9.65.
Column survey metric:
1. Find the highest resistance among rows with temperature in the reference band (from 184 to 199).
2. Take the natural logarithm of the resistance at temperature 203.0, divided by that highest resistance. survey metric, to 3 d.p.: -0.123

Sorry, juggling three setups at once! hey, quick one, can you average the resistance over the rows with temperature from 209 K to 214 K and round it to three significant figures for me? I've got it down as 4.88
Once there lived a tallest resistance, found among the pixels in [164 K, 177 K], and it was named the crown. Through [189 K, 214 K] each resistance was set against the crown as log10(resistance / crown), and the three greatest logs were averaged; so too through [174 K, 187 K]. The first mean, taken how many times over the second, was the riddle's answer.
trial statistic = 2.0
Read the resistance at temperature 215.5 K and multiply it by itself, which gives 19.5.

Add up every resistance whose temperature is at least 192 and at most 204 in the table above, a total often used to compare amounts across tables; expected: 23.7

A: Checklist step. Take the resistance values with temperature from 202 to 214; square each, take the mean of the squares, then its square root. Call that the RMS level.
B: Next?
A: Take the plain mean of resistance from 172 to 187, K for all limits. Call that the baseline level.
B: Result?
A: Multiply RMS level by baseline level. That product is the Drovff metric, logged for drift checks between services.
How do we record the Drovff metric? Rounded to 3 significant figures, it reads 24.2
